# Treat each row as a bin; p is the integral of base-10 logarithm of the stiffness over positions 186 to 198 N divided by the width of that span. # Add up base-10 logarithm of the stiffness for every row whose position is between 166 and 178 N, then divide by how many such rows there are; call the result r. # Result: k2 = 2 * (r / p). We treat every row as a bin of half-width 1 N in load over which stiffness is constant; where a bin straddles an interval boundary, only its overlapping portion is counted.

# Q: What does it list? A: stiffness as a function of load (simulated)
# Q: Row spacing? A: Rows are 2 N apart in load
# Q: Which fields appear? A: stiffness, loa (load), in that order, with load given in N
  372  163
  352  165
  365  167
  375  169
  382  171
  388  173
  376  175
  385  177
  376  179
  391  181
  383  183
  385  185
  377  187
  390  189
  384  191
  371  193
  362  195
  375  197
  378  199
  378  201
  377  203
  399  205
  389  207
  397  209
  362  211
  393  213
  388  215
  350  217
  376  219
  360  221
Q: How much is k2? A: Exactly 2.00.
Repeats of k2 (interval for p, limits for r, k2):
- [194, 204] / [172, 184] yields 2.01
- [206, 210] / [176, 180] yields 1.99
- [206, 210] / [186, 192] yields 1.99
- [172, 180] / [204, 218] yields 2.00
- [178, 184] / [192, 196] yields 1.98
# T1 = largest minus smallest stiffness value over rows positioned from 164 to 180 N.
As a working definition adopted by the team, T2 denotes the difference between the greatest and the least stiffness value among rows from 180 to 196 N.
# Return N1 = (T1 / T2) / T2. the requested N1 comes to 0.0428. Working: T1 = 36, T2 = 29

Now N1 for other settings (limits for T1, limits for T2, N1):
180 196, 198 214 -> 0.0212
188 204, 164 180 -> 0.0216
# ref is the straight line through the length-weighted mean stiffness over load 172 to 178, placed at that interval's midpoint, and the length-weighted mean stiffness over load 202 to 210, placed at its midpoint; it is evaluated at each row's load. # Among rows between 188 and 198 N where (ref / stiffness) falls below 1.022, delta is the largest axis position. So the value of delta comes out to 191 N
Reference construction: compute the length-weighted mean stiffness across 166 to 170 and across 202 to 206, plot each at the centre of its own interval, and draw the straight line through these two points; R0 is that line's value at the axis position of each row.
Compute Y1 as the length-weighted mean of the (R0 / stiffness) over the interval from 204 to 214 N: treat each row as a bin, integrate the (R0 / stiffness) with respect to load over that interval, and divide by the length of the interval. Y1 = 1.01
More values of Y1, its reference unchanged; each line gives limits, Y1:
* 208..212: 1.03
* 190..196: 1.03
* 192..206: 1.02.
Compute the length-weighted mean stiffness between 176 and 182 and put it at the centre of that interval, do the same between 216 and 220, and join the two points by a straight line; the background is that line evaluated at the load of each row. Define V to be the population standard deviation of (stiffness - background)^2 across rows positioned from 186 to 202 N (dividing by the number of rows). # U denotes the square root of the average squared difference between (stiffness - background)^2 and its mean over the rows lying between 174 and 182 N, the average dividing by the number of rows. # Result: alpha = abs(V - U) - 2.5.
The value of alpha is 20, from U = 37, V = 60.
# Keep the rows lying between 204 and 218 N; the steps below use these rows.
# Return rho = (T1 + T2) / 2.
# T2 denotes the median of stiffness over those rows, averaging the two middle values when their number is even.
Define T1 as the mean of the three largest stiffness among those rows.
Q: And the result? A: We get 393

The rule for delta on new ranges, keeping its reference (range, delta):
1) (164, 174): 173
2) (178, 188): 185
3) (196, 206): 205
